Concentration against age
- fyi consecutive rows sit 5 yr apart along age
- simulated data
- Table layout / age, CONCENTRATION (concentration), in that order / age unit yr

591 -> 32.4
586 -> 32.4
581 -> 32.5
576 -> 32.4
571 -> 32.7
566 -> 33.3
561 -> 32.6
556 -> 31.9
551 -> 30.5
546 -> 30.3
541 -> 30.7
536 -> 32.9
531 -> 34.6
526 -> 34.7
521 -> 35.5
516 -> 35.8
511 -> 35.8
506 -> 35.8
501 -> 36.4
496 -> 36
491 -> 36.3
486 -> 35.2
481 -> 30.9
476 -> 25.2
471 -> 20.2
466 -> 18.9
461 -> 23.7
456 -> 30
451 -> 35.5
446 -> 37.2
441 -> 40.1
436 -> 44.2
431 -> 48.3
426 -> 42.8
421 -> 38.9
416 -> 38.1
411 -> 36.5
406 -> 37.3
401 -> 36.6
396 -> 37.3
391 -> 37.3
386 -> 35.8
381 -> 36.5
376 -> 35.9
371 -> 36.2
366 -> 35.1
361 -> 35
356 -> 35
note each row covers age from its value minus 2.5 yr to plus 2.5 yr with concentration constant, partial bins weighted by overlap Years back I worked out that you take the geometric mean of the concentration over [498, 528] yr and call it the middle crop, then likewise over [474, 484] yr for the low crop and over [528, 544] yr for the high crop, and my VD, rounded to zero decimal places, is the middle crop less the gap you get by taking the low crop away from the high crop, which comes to 31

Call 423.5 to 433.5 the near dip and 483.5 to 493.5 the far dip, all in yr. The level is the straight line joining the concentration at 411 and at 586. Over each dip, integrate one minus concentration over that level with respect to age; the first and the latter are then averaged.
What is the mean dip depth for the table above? -1.5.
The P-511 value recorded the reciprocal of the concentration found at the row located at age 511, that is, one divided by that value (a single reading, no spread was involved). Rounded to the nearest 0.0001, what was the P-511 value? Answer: 0.0279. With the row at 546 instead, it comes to 0.0330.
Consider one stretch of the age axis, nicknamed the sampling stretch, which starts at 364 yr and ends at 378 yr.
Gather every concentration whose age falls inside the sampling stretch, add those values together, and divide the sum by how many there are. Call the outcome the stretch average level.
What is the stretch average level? 36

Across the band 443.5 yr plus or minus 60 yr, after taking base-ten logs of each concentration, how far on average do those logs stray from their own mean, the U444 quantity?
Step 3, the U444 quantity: 0.07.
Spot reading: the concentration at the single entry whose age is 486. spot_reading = 35.2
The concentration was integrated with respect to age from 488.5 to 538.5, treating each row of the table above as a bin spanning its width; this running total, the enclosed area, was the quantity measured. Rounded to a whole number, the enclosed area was 1769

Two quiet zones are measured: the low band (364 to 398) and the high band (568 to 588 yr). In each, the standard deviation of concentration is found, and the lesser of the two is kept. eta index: 0.1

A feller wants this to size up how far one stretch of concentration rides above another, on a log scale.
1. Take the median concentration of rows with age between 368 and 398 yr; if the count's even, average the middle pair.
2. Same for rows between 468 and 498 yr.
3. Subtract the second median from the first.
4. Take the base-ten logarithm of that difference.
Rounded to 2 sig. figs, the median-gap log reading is 0.52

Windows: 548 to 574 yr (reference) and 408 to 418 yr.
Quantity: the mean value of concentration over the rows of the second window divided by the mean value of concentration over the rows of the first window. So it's 1.158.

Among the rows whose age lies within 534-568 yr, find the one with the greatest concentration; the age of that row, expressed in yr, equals 566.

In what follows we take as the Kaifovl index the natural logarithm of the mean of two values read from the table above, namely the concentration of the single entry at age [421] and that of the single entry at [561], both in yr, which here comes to 3.58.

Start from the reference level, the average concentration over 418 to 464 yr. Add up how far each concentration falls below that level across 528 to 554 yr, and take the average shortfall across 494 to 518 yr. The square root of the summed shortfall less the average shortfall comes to 5.3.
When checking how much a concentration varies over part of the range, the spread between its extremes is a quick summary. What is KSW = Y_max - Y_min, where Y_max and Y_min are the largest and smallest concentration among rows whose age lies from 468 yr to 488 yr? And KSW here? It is 15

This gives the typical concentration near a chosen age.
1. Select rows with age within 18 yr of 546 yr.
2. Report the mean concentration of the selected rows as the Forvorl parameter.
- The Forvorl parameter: 32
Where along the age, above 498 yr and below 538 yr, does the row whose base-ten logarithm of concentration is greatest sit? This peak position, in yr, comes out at 501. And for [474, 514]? 501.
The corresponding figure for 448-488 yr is 451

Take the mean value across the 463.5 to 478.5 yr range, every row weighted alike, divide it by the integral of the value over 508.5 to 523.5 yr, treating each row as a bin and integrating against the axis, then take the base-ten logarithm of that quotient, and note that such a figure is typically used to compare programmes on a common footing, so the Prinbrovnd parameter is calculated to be -1.40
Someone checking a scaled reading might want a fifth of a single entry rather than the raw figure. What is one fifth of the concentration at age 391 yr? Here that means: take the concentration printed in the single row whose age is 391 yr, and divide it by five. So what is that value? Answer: 7.46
